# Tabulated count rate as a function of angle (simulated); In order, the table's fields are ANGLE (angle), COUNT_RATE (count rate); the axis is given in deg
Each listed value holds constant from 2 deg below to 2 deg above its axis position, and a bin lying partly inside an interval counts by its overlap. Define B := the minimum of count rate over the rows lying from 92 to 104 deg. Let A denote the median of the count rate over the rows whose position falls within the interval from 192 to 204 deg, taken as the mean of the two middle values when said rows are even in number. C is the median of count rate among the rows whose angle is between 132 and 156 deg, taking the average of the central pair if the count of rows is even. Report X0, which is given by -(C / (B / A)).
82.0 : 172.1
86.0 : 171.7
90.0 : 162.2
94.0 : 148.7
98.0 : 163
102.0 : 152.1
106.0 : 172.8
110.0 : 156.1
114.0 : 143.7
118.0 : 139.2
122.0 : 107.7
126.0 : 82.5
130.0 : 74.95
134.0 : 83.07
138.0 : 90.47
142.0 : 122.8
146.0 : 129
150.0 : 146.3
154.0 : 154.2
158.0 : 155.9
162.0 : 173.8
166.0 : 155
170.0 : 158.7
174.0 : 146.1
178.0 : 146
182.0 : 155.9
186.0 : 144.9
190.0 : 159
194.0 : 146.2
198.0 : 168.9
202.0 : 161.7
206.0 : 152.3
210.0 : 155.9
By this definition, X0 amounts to -137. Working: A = 162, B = 148.7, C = 126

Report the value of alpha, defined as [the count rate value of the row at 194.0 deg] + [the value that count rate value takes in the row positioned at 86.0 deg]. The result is 318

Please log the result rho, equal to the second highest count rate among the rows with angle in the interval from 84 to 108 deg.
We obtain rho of 171.7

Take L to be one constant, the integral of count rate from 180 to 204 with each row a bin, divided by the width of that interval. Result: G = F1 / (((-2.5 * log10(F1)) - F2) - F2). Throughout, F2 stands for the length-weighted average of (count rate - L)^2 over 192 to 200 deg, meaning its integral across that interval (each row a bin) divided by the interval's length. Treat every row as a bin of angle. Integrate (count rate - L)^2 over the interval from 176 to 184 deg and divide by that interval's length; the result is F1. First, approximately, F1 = 51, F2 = 131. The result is -0.2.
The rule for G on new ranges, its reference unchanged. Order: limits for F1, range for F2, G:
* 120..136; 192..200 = -18.1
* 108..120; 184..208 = -1.0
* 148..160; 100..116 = -0.1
